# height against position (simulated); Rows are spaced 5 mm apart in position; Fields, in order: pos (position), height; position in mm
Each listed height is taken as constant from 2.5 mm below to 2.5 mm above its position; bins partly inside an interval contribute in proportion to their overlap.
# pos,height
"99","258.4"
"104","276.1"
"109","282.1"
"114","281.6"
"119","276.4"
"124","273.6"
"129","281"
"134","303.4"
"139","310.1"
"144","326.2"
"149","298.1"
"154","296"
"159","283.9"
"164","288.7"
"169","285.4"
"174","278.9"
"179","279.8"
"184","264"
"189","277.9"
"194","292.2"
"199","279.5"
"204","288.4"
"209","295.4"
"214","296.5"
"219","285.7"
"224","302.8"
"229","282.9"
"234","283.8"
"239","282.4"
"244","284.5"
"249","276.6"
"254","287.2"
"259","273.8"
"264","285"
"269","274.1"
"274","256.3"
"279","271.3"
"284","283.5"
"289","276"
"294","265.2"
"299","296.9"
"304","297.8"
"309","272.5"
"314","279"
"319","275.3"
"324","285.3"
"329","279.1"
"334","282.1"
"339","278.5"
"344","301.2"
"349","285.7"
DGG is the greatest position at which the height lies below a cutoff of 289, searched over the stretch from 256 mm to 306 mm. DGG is 294 mm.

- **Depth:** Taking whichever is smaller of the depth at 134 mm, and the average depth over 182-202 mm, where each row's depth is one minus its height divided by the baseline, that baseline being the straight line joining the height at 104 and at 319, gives -0.10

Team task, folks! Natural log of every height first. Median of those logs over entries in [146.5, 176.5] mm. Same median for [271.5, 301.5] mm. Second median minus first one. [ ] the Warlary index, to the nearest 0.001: -0.048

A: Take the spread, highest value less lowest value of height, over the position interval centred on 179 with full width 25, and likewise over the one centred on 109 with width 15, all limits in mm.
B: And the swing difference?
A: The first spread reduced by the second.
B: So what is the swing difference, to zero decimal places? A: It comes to 15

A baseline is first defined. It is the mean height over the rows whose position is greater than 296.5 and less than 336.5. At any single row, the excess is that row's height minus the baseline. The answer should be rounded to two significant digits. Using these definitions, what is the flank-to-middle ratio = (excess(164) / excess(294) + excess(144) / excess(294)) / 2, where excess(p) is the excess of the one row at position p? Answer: -1.3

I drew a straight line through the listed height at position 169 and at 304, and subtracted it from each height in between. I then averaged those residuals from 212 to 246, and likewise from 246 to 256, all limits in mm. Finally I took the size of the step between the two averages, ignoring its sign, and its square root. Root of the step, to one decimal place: 2.9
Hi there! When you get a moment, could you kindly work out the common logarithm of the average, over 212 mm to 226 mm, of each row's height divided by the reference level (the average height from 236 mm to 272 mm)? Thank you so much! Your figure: 0.022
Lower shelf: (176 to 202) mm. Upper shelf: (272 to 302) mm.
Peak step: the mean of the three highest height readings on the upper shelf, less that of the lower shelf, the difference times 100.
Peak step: 163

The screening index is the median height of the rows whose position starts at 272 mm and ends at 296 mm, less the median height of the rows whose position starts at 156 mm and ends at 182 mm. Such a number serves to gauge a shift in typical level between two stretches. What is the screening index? -13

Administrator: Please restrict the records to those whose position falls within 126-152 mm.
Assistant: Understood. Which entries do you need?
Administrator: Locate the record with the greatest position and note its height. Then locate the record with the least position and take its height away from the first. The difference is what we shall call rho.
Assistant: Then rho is 17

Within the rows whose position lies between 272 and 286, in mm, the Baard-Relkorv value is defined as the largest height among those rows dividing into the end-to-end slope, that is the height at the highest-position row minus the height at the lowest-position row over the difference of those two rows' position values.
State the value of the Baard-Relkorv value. 0.0096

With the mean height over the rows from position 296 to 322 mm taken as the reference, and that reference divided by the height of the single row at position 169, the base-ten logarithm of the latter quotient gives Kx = -0.002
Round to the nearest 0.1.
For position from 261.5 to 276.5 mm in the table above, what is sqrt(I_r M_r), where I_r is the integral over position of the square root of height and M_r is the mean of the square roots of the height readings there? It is 63.8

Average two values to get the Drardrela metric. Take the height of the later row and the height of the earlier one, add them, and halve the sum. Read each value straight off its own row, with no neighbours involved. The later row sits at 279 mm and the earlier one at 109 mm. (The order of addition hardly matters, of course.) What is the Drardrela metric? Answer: 277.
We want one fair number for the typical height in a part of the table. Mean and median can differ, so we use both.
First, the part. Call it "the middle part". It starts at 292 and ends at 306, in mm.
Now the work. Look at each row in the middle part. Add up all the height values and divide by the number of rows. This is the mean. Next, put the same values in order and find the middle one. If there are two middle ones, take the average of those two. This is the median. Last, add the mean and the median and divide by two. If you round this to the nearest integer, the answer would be 292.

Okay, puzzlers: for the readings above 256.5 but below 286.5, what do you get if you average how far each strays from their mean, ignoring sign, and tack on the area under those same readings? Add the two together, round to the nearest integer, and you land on 8227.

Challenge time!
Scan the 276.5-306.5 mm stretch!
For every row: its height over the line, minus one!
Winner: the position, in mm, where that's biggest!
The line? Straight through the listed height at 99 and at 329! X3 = 304 mm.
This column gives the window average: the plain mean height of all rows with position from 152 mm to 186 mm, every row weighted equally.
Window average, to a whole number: 282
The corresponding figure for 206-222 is 293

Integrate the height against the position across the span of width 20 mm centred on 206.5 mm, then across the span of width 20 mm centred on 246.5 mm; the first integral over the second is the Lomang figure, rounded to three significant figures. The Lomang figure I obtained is 1.03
